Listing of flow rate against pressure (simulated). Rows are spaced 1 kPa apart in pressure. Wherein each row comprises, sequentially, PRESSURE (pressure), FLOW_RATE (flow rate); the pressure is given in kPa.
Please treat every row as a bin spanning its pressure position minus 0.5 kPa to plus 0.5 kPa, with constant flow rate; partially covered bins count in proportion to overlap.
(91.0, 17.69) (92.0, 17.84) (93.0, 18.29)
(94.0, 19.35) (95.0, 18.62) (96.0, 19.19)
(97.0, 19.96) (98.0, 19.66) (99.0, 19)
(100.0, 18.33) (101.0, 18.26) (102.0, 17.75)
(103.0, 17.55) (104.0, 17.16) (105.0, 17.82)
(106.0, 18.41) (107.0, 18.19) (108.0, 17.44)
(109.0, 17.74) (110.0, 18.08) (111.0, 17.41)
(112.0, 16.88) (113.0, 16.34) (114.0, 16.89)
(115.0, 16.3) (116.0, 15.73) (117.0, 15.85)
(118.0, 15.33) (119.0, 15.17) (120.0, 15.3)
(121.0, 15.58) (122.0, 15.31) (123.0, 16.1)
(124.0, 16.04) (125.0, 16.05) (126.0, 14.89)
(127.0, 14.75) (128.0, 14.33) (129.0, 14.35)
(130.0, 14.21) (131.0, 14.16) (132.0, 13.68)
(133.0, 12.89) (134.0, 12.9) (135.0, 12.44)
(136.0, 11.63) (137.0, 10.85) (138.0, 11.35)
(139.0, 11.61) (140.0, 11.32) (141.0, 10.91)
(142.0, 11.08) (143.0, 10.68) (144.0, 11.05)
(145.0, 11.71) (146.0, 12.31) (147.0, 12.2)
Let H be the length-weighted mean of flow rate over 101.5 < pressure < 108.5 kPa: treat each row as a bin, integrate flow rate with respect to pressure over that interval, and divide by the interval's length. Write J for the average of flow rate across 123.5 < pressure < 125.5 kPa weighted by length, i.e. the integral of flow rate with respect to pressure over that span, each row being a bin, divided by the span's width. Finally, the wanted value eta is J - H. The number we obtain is -1.7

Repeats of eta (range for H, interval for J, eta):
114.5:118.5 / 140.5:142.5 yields -4.8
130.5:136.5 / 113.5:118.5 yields 3.1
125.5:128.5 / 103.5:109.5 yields 3.1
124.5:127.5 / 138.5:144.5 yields -4.1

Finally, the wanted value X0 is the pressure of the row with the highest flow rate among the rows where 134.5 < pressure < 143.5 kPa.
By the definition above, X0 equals 135.0 kPa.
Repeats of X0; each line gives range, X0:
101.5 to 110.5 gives 106.0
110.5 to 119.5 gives 111.0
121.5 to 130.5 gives 123.0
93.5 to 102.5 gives 97.0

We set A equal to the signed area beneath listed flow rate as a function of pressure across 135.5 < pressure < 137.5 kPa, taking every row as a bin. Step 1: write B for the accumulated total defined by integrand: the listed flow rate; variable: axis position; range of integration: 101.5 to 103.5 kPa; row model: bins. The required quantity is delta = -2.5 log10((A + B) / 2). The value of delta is -3.65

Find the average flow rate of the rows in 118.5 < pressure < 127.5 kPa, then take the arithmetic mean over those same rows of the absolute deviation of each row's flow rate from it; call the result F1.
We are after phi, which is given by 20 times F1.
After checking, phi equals 8.5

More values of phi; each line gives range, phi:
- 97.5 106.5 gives 11.5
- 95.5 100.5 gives 9.3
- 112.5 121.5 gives 9.1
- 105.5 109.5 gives 7.1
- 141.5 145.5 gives 5.8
